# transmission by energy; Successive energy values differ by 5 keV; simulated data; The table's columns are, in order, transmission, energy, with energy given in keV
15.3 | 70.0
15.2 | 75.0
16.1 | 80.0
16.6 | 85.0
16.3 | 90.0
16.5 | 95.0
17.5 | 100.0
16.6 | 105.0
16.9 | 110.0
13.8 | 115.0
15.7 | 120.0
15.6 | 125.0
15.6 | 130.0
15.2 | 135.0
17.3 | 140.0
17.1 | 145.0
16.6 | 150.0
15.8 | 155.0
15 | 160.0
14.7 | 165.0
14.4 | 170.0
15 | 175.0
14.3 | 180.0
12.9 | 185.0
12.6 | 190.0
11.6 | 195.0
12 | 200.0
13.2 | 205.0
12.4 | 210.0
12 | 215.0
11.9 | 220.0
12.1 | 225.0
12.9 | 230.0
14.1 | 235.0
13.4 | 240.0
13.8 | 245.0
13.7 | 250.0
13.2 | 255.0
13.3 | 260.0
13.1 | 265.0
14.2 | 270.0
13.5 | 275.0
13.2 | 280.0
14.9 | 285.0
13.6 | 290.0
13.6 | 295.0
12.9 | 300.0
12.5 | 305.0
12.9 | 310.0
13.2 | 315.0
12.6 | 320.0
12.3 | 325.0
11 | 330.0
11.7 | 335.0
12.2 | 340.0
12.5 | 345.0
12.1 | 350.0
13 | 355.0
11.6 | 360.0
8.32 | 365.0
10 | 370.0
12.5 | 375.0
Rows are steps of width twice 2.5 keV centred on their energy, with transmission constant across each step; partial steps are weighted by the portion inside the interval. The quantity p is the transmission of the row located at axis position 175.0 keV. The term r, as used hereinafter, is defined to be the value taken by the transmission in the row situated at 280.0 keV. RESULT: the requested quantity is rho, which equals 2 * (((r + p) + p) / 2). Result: 43.2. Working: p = 15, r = 13.2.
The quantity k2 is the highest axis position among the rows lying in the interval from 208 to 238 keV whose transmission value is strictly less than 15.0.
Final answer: 235.0 keV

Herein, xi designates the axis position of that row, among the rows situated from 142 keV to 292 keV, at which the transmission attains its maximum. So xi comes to 145.0 keV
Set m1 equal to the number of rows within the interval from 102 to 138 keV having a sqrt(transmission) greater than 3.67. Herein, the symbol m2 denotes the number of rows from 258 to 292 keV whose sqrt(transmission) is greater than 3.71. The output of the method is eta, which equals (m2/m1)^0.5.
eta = 0.5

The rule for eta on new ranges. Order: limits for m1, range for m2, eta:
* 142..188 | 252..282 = 0.4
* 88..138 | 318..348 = 0.0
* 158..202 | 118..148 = 1.1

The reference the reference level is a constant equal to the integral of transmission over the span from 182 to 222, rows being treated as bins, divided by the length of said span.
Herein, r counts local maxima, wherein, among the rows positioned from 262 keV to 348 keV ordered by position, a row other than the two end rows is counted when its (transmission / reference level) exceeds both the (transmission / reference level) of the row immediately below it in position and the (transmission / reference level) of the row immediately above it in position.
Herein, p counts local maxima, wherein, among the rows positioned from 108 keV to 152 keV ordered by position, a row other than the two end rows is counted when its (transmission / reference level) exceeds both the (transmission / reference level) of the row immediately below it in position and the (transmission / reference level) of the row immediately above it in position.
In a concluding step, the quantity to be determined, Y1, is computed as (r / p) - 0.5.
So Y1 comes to 1.0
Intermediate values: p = 2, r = 3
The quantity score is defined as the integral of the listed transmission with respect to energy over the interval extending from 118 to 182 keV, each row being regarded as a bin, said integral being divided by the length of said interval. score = 15.6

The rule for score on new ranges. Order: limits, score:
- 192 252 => 12.7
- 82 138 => 16.0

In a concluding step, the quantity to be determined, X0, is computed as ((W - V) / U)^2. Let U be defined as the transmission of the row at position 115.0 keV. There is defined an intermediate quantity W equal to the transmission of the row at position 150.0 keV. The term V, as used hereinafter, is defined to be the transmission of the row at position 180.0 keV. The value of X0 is 0.028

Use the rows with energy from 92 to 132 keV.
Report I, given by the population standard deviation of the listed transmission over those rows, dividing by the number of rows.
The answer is 1.1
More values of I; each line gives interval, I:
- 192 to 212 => 0.6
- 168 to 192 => 0.9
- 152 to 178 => 0.5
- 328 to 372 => 1.4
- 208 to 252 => 0.8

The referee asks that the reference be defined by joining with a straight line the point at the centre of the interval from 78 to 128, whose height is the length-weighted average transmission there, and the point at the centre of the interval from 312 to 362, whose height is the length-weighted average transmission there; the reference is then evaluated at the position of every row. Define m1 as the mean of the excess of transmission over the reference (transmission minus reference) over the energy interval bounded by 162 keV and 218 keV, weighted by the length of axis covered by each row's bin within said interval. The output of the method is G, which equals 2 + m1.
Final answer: 0.5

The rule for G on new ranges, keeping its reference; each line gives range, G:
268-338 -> 2.2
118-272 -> 1.4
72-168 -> 2.1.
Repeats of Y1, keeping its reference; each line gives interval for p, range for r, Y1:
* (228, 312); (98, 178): 0.1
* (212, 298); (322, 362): -0.1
